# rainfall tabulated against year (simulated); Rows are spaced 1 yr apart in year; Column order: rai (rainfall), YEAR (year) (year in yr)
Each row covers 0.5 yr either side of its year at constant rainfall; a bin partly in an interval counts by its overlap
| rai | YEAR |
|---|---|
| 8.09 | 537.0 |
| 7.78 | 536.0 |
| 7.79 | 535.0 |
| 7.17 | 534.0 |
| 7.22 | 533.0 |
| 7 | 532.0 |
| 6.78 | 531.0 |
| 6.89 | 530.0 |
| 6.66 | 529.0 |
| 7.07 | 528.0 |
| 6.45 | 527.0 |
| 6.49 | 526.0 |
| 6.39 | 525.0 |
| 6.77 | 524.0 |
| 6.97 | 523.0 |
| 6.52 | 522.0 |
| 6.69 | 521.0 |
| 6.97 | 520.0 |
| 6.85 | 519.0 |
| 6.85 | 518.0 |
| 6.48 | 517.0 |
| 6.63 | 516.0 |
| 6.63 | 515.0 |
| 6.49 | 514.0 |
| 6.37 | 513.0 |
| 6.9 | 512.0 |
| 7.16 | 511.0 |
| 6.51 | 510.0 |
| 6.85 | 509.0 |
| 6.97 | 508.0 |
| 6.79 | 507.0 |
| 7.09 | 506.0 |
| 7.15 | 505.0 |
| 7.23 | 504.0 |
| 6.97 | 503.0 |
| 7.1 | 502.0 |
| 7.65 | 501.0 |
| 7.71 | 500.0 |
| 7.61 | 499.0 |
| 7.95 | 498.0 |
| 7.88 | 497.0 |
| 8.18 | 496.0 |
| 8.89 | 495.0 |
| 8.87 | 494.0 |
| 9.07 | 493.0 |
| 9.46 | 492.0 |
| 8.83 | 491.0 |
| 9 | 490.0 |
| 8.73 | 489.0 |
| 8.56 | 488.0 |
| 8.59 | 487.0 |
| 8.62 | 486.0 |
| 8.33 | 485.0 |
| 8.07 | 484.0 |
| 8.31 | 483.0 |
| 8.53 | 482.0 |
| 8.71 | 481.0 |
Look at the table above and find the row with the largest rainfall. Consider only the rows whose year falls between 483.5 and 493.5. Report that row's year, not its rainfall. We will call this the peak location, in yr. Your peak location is 492.0 yr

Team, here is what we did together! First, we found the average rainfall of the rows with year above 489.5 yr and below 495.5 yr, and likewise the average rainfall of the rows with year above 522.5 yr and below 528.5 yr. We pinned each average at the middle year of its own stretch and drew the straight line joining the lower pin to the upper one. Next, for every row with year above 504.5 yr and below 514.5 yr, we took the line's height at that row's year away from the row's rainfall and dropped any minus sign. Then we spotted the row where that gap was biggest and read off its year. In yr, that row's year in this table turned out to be 510.0 yr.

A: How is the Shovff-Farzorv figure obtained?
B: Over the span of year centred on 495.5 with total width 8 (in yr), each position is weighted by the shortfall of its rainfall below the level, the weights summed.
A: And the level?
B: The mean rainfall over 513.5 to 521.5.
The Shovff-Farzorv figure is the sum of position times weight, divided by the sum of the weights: 494.7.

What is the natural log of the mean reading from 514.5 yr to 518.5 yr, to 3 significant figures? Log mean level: 1.89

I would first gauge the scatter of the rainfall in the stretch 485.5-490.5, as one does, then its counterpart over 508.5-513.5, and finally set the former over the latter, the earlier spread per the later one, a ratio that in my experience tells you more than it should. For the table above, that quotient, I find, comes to 0.6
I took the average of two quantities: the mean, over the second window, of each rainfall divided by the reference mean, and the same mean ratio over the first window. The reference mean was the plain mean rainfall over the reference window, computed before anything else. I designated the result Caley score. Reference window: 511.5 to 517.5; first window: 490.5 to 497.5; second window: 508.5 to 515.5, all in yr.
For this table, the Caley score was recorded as 1.17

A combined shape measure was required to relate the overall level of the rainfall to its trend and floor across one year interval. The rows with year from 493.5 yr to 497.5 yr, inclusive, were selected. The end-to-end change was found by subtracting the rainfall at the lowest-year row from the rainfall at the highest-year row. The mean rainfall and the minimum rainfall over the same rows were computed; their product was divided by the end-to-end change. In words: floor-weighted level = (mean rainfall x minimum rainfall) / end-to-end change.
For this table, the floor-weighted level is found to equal -67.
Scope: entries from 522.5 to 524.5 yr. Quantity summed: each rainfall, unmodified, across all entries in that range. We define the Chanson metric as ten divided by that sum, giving 0.728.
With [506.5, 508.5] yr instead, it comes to 0.727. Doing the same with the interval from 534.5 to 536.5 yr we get 0.642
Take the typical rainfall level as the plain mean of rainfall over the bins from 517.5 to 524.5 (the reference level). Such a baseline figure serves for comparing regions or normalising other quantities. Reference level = 6.8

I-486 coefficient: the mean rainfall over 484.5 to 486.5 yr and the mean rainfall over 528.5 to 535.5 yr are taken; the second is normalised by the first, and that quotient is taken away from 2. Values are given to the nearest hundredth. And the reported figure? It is 1.17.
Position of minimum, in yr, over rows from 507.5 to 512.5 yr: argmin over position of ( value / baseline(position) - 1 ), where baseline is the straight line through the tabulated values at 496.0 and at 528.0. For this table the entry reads 510.0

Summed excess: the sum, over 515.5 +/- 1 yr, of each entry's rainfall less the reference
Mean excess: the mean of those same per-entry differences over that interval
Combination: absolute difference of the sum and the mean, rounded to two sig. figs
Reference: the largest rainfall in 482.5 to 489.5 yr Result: 2.1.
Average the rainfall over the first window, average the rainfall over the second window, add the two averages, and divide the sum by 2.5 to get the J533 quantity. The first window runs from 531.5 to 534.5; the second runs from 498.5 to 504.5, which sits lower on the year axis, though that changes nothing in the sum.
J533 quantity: 5.80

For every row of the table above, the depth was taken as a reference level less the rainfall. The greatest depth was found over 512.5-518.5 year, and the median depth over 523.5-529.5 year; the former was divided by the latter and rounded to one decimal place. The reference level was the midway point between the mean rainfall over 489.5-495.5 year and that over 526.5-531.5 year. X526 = 1.2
